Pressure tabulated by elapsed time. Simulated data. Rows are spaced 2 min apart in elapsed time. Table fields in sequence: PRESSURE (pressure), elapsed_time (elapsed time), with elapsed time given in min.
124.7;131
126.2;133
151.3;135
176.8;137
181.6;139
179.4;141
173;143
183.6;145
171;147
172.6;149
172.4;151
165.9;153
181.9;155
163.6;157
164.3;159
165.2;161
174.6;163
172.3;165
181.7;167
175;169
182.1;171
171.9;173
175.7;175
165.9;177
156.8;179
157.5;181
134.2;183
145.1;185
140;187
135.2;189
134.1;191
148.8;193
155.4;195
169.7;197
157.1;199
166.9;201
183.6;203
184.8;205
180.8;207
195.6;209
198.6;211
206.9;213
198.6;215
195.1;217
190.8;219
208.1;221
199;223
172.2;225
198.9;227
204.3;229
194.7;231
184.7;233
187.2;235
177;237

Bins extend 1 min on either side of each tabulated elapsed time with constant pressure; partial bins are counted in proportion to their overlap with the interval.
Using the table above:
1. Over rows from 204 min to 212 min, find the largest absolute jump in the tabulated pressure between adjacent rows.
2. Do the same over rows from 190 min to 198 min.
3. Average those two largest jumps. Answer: 15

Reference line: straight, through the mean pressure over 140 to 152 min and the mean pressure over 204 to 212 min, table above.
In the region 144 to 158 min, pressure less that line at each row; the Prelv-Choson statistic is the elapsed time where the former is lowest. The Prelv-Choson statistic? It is 157 min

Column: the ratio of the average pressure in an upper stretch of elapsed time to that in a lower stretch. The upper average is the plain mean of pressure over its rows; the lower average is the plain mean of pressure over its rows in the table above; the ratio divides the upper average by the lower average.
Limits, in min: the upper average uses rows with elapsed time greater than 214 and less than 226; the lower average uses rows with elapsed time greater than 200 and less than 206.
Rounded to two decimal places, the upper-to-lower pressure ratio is 1.09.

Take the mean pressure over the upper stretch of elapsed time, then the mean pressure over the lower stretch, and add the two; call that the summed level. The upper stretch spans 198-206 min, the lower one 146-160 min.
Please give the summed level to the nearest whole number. 343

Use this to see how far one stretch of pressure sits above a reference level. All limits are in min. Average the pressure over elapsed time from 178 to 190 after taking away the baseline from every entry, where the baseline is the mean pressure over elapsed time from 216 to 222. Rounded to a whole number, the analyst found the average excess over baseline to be -53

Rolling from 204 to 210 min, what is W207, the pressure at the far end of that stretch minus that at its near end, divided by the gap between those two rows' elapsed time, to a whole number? 3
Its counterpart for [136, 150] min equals 0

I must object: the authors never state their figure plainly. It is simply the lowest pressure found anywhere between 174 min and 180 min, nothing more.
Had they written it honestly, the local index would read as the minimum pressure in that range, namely 156.8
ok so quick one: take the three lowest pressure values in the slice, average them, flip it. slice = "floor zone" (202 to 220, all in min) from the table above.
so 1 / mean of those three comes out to 0.0055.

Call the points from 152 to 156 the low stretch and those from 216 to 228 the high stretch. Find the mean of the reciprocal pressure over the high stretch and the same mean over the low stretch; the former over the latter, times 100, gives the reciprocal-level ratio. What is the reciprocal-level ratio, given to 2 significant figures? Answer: 90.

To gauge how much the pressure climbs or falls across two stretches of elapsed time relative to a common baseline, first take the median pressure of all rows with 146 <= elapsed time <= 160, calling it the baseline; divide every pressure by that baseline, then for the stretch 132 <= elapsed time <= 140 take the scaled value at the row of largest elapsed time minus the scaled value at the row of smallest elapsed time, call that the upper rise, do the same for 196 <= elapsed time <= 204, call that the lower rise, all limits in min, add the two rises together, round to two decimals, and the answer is 0.41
